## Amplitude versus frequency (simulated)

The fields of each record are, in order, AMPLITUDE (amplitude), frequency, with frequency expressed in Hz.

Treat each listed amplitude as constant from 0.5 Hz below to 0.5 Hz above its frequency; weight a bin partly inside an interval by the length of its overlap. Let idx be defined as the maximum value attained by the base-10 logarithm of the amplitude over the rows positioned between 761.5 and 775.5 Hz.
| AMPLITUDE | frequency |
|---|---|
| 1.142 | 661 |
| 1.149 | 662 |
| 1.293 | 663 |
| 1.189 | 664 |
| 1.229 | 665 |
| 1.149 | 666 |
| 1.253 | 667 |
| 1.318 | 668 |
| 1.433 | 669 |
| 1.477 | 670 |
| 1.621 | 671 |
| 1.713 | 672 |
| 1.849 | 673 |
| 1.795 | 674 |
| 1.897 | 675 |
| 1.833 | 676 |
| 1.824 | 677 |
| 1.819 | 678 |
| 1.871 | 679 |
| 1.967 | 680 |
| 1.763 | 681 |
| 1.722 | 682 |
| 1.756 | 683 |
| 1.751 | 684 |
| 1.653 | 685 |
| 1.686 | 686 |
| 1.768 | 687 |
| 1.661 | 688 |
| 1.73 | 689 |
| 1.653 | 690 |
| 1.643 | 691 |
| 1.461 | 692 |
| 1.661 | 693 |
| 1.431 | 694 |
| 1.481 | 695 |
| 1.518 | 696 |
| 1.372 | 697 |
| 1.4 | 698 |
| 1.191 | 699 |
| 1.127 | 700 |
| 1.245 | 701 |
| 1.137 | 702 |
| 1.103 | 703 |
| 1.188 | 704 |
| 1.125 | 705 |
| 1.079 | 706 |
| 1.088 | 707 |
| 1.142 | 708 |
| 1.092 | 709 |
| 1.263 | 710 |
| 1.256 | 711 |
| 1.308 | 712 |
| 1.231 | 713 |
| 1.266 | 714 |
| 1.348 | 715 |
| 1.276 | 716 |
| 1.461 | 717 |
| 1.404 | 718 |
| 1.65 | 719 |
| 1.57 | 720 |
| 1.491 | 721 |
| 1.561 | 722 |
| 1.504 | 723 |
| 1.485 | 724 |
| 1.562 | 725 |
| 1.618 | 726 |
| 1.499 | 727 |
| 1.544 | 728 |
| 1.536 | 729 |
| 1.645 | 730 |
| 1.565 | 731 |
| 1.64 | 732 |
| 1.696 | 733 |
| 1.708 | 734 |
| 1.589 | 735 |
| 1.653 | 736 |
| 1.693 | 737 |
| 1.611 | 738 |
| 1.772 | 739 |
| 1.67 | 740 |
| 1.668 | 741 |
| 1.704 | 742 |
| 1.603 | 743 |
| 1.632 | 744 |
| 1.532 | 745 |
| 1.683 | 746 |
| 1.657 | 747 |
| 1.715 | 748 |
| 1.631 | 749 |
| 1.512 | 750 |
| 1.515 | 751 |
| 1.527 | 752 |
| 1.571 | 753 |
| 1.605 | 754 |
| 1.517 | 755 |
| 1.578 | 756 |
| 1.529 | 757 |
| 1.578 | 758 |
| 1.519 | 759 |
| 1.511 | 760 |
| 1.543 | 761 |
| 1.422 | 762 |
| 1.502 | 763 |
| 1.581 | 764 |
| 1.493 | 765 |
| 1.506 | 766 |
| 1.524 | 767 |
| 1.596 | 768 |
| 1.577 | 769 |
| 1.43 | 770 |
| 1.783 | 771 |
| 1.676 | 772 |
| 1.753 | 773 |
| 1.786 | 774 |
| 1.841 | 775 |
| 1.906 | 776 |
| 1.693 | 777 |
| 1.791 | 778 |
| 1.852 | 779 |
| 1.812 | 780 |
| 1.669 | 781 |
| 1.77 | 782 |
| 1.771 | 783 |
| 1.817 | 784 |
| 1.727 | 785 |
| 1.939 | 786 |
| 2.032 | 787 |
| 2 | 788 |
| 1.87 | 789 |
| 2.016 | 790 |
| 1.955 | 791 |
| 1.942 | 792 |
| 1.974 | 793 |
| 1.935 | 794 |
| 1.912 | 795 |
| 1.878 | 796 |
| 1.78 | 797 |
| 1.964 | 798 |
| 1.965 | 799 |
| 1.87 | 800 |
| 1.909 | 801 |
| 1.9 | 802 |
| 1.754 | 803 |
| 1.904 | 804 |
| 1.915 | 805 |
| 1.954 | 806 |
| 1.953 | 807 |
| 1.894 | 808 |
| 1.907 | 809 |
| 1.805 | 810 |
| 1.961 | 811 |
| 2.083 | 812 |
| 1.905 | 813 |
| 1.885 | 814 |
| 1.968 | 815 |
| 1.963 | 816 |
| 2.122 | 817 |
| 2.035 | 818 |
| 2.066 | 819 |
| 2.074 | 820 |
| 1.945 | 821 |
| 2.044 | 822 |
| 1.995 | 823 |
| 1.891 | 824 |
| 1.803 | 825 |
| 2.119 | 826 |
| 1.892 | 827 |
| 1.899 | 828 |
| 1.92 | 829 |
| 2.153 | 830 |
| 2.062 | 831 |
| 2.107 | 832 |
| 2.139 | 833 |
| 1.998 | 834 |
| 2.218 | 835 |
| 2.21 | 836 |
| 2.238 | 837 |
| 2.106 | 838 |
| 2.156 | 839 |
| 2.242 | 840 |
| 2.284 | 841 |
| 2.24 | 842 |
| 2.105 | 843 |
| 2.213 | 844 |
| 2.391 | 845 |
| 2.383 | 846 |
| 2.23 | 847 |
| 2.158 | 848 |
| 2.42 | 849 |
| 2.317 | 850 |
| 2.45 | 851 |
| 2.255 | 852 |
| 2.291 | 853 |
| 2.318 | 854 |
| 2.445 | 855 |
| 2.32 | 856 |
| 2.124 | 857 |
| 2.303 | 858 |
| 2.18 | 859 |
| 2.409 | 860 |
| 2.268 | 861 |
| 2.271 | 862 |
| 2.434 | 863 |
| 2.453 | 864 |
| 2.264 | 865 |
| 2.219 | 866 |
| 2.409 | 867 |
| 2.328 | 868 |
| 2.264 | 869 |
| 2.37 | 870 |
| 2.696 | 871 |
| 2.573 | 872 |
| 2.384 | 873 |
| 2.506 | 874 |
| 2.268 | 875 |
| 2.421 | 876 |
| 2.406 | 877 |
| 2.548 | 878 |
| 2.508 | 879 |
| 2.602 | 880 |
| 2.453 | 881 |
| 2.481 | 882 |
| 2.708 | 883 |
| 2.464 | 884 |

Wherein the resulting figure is 0.27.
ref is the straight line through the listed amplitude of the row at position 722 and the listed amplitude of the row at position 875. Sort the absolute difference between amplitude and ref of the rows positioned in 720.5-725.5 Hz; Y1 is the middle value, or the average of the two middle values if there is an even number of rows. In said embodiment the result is 0.062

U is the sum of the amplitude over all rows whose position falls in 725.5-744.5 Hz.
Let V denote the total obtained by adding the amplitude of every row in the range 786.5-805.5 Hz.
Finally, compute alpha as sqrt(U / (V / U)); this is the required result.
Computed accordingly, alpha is 5.1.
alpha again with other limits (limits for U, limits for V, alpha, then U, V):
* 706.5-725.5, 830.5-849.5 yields 4.0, 26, 42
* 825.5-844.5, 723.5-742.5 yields 7.3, 40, 31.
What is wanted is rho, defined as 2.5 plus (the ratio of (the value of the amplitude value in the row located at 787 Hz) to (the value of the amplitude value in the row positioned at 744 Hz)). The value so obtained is 3.75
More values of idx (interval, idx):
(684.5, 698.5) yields 0.25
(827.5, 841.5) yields 0.36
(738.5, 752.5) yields 0.25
